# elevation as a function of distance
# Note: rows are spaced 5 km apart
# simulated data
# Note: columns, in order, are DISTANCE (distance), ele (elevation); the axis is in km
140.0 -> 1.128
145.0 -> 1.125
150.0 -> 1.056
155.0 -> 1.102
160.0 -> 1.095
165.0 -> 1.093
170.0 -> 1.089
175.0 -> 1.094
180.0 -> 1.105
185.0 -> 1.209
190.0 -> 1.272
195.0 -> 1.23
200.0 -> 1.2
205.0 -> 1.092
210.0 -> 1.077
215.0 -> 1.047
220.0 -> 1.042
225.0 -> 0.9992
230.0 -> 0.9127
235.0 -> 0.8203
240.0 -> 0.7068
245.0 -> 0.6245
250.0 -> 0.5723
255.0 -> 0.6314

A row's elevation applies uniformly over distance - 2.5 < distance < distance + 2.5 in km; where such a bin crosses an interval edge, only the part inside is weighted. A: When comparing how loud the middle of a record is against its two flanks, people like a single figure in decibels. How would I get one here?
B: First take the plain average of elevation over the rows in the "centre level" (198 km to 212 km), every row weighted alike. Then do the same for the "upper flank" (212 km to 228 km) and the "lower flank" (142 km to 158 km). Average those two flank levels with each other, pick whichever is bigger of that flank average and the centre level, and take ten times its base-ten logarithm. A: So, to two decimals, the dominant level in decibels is 0.50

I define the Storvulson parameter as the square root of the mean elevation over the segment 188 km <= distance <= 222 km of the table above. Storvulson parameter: 1.07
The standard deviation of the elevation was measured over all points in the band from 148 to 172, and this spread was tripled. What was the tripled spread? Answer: 0.05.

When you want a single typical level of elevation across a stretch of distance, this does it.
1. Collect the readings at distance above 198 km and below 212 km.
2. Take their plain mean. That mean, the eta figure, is 1.12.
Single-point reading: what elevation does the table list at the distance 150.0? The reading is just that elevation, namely 1.056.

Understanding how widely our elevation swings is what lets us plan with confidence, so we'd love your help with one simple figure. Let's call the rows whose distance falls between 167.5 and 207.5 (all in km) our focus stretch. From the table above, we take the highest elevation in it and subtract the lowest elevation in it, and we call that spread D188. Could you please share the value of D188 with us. 0.18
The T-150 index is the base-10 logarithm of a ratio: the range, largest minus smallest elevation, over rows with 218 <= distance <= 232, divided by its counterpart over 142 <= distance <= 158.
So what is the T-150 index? 0.3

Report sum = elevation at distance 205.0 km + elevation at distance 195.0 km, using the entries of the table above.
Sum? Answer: 2.32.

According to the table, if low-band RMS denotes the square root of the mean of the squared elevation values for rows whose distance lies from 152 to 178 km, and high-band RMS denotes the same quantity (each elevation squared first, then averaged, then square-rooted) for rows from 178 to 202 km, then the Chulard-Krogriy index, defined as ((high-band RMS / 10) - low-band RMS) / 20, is -0.049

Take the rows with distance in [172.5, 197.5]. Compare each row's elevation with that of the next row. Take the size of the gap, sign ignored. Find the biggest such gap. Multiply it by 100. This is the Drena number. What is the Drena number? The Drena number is 10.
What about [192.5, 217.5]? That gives 11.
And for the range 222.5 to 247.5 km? 11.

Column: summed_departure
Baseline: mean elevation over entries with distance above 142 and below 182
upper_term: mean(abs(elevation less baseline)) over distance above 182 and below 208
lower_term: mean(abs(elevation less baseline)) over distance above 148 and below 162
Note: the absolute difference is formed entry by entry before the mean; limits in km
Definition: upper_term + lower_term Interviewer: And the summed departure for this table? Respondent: 0.12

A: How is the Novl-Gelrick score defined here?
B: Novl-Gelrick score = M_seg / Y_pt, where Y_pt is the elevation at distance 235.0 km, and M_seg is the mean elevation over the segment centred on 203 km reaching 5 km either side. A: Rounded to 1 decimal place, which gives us 1.4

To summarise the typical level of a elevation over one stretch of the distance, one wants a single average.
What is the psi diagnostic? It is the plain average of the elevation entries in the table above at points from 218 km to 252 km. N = 0.81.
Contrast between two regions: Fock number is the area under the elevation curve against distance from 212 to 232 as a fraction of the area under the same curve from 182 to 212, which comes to 0.6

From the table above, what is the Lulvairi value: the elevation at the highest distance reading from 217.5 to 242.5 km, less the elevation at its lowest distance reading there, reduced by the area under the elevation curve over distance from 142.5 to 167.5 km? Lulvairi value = -27.7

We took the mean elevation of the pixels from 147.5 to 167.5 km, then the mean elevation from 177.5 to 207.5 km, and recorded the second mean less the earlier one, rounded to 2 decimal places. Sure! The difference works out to 0.10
